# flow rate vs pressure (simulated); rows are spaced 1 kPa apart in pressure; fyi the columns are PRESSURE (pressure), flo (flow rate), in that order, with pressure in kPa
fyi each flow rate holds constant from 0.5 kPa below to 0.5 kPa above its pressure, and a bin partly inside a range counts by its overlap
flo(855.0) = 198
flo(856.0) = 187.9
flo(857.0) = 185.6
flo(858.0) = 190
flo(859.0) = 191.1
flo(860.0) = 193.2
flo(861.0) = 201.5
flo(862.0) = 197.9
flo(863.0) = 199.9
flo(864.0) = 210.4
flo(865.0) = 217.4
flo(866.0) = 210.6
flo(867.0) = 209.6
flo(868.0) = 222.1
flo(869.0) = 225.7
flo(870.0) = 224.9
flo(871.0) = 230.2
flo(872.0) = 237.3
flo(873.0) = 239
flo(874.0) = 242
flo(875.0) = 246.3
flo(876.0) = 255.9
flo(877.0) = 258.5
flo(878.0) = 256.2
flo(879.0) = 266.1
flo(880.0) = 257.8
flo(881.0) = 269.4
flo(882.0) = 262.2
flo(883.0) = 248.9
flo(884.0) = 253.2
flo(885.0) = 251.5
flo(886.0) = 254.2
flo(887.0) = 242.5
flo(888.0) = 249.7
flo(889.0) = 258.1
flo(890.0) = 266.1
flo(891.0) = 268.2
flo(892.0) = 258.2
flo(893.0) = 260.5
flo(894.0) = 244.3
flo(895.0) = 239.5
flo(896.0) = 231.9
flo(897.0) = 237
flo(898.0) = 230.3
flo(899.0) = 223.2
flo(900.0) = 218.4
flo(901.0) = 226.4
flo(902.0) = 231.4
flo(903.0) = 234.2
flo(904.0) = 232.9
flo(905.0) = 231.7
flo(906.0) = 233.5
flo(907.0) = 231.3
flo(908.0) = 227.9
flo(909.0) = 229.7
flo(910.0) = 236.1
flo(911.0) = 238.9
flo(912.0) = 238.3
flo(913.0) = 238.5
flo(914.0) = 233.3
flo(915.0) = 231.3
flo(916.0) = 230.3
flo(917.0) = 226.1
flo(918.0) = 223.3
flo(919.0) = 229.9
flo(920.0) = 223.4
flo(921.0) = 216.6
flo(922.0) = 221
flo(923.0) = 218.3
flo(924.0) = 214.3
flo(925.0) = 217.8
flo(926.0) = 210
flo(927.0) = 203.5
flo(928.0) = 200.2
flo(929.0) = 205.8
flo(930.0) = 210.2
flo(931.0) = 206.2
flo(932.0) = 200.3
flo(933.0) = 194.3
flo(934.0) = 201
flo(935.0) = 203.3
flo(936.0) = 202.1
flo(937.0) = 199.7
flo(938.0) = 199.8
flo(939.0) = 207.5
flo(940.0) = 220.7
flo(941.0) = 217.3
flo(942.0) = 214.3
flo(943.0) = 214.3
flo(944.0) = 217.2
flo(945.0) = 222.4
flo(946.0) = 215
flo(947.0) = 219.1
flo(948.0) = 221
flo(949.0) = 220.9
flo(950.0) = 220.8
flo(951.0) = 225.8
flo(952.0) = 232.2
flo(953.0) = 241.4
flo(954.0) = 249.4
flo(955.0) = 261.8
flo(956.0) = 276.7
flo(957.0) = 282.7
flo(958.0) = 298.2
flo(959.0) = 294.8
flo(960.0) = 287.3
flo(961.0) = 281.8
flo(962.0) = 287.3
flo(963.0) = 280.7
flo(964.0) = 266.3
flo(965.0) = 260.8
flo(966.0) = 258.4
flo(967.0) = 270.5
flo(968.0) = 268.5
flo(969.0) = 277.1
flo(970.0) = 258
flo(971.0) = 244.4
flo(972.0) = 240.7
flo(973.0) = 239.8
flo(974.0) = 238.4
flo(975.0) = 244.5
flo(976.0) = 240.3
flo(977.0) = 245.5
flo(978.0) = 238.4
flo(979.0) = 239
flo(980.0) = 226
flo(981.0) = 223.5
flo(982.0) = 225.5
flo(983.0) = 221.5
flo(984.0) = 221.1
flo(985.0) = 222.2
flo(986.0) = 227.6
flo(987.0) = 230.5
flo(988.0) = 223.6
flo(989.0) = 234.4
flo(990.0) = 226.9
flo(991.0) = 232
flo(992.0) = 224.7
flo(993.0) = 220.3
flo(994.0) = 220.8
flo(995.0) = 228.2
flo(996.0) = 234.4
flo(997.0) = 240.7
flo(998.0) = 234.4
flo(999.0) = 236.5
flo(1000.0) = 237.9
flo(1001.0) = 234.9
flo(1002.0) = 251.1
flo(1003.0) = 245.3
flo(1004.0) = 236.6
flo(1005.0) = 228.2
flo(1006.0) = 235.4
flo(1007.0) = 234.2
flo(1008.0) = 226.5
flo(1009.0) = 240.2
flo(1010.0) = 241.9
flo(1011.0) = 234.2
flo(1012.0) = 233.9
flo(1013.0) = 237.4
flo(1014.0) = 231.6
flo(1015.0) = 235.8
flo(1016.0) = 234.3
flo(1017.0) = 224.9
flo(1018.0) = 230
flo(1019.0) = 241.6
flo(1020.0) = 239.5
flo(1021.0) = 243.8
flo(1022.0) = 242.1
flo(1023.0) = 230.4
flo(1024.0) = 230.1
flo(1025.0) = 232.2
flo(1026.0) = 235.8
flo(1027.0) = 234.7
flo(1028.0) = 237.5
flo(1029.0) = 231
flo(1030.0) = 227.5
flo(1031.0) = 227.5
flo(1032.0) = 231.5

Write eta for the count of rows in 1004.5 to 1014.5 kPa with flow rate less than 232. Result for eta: 3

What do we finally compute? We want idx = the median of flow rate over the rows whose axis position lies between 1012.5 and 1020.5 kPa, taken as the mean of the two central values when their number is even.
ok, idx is 235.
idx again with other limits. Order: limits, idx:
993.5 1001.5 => 235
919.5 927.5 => 217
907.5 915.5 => 235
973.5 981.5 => 239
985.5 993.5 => 227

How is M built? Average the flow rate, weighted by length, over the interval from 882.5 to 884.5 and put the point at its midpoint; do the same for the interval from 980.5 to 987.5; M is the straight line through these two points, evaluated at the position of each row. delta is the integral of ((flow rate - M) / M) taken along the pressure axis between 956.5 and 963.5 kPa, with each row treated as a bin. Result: 1.7 kPa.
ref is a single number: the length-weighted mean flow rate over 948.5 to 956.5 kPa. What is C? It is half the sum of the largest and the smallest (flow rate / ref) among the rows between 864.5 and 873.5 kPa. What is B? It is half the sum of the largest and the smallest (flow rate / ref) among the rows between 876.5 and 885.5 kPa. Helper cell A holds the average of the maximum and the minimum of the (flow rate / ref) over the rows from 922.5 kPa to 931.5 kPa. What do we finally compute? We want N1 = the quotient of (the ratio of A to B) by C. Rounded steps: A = 0.87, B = 1.075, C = 0.930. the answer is 0.87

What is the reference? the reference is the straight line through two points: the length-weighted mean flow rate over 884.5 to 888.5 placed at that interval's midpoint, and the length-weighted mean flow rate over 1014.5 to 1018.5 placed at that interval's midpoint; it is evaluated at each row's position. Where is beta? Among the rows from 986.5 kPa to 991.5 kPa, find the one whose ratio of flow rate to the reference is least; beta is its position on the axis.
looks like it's 988.0 kPa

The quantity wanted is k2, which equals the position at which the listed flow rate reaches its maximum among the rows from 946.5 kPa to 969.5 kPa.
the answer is 958.0 kPa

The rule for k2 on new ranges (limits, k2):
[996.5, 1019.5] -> 1002.0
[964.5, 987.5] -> 969.0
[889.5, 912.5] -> 891.0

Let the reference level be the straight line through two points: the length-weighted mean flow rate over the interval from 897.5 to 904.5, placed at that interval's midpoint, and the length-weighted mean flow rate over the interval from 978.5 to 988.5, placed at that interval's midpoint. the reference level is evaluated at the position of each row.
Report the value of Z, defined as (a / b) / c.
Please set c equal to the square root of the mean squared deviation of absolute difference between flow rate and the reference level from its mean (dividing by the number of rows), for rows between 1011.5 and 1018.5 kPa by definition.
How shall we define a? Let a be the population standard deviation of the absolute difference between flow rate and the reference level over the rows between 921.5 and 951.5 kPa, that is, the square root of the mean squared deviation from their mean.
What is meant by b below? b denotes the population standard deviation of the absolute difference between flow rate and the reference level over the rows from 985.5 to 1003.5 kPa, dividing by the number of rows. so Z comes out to 0.4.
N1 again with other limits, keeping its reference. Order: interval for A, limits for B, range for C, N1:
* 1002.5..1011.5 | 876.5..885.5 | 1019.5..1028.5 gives 0.93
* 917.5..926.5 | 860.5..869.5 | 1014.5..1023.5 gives 1.07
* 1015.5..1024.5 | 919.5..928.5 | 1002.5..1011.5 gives 1.13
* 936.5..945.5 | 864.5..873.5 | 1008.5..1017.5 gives 0.97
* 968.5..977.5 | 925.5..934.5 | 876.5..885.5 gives 1.19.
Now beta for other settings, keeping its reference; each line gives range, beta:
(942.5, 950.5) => 943.0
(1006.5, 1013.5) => 1008.0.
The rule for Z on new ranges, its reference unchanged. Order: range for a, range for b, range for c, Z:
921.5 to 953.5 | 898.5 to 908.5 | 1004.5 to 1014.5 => 0.8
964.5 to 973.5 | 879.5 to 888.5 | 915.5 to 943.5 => 0.2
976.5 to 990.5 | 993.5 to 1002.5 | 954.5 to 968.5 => 0.1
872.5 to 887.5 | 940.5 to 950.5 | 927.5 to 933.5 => 0.6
